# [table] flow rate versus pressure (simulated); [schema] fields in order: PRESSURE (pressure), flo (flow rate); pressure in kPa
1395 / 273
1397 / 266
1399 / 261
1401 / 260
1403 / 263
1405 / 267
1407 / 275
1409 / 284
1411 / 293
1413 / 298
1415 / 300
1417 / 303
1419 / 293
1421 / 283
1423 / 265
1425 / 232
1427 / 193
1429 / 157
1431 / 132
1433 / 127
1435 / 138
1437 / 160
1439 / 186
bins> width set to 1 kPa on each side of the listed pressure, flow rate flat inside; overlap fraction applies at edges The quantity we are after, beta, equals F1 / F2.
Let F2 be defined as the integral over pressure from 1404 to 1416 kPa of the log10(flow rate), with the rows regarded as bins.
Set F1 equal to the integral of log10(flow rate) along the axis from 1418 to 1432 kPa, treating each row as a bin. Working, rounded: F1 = 33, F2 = 29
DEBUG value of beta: 1.11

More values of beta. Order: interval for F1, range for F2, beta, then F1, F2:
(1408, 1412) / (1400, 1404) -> 1.02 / 10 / 10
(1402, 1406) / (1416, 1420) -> 0.98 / 10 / 10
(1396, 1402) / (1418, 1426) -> 0.75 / 15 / 19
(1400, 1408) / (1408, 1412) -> 1.97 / 19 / 10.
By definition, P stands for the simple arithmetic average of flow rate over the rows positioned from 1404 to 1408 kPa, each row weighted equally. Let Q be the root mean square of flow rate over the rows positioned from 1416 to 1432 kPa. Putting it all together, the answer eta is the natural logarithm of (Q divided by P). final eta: -0.12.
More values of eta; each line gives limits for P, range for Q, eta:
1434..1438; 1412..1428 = 0.61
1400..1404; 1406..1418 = 0.11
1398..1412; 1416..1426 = 0.02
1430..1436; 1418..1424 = 0.75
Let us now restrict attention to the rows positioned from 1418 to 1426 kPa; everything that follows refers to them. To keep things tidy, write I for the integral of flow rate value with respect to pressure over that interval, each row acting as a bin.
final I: 2146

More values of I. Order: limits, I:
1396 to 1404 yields 2100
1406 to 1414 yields 2300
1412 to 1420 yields 2388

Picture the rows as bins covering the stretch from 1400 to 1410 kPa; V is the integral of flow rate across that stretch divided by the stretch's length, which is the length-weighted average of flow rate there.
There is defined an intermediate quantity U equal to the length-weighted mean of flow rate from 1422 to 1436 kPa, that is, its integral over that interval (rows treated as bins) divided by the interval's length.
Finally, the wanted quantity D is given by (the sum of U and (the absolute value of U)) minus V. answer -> 86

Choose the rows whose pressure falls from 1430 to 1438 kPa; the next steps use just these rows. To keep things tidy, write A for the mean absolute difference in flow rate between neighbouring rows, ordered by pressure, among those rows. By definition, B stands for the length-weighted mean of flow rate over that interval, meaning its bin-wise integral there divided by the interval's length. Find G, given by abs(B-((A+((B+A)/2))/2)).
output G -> 95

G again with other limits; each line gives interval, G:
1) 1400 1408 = 196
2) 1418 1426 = 186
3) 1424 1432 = 109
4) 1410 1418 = 221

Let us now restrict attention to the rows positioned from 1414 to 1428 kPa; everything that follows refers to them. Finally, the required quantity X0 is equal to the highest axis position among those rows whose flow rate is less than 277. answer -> 1427 kPa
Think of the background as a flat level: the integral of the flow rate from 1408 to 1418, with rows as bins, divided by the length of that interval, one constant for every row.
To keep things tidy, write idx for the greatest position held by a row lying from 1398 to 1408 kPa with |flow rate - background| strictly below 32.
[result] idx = 1407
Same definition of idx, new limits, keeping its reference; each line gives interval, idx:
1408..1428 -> 1423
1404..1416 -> 1415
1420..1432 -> 1423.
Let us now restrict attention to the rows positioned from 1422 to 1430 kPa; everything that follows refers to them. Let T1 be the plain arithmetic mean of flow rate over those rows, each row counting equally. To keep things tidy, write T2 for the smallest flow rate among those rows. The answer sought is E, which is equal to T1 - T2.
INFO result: 55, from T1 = 212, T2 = 157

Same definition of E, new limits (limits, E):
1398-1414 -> 15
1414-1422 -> 12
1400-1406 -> 3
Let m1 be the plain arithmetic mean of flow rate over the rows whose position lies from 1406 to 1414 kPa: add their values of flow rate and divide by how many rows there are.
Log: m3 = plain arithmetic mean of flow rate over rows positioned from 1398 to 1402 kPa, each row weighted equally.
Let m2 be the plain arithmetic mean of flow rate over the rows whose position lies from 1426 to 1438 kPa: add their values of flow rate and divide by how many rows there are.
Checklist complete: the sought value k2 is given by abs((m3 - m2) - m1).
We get 178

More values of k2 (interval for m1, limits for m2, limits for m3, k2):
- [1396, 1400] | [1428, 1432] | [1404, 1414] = 125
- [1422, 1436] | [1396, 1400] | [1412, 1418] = 141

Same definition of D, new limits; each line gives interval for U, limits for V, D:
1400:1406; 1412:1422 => 231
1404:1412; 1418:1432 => 337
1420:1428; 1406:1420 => 194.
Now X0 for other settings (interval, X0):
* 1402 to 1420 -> 1407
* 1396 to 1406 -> 1405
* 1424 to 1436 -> 1435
